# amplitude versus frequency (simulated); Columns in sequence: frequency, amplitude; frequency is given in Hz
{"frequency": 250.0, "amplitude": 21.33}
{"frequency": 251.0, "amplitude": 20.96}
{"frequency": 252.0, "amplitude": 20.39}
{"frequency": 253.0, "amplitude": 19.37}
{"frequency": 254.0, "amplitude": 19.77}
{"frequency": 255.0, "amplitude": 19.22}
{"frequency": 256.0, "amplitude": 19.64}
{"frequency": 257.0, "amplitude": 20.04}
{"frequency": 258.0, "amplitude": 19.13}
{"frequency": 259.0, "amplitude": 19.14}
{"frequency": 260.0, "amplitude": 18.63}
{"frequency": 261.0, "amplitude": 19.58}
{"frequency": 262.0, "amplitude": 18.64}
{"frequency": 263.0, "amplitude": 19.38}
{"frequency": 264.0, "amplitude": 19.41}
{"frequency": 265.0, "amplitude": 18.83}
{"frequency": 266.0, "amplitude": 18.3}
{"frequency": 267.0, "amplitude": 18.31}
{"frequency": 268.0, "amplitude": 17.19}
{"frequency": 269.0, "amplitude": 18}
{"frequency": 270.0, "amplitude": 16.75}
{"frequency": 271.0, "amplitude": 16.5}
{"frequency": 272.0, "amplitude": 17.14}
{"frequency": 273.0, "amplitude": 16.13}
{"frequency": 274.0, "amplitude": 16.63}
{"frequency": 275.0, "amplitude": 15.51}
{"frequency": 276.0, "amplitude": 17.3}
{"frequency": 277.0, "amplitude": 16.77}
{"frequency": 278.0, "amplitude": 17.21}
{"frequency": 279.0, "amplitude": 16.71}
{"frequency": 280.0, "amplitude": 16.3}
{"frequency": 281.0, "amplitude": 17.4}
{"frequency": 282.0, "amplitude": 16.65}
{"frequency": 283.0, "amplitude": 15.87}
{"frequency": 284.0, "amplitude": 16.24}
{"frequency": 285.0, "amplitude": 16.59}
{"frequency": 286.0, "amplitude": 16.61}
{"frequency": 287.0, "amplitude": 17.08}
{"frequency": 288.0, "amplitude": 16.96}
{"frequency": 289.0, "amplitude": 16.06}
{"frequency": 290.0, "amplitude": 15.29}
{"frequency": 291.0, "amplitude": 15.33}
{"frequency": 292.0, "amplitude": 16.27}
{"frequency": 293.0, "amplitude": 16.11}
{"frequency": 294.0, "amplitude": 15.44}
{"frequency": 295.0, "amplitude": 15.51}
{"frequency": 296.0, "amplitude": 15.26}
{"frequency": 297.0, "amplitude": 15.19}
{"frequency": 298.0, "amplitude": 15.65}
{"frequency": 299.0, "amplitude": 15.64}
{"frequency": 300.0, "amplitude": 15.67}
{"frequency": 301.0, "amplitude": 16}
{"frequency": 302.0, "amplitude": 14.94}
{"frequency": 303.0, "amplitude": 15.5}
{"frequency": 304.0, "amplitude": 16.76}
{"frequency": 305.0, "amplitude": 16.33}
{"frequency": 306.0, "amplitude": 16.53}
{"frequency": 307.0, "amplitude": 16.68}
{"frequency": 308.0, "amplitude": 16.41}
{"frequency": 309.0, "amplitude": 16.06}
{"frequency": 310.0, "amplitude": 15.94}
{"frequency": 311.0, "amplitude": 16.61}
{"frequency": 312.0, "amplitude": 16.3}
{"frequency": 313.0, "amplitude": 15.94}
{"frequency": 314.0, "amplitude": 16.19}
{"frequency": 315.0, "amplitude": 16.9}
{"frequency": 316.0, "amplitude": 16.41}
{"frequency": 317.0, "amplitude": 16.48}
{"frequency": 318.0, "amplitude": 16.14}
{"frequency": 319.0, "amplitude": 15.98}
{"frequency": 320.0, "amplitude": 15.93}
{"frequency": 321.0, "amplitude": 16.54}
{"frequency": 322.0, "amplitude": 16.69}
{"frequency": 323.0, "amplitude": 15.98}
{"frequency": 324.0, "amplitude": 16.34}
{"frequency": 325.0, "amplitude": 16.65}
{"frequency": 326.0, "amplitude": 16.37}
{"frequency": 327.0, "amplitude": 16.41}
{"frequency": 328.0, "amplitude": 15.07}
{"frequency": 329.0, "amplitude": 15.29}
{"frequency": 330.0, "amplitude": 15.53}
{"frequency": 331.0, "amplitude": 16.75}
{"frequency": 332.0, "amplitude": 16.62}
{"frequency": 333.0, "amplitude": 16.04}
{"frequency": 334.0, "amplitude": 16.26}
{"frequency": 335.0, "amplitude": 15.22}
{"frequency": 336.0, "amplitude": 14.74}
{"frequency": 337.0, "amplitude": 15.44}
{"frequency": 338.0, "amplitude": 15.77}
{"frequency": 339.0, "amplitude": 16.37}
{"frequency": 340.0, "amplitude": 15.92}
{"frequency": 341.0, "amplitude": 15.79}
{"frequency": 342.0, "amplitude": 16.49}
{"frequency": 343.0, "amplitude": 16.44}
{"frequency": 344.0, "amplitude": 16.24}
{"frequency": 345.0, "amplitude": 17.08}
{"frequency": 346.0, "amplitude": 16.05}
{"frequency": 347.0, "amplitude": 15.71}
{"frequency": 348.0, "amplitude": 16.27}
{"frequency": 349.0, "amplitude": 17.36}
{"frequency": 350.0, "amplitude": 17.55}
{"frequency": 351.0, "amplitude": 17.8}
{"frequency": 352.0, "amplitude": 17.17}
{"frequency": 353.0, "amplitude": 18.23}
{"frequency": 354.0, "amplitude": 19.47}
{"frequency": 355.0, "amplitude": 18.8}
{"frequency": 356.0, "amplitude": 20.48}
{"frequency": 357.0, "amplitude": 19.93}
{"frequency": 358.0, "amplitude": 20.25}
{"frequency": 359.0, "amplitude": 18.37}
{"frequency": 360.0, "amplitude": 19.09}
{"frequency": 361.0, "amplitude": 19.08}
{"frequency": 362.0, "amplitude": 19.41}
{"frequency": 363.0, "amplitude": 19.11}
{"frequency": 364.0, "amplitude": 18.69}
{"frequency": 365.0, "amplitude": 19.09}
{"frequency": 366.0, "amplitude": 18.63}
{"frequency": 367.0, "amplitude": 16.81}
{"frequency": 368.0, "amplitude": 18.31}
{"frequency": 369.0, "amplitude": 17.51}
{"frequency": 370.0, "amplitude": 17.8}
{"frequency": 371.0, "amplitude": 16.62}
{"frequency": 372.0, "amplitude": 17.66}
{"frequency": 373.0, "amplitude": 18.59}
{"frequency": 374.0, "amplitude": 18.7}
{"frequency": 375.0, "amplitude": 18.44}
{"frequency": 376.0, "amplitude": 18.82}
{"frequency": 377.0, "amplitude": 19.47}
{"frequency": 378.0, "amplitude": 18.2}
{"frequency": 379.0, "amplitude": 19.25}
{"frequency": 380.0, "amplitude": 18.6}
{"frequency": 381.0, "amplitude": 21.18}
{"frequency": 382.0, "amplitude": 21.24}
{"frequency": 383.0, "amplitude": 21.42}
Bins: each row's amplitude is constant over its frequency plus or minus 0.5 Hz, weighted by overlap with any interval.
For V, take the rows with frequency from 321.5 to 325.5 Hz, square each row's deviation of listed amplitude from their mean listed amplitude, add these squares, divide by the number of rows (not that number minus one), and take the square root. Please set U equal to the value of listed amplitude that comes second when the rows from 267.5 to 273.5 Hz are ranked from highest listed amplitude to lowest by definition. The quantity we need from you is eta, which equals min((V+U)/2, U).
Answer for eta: 8.7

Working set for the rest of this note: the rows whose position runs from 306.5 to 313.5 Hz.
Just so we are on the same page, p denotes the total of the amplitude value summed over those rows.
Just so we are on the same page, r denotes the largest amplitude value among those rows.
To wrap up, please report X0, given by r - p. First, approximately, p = 114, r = 16.68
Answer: -97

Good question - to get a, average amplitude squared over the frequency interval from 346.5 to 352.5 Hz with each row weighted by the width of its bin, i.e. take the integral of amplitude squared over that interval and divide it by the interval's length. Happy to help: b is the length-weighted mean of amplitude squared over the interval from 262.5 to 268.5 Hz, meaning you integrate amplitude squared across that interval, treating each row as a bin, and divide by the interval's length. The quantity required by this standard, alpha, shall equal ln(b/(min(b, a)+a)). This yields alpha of -0.51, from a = 289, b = 345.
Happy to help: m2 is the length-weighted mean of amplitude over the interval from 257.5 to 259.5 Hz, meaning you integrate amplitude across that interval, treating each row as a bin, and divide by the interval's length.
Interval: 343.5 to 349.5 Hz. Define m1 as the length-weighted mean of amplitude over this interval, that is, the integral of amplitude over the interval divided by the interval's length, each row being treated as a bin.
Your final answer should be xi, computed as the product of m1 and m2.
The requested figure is 315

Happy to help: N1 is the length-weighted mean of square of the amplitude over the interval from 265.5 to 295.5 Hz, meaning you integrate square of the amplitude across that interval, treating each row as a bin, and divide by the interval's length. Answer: 276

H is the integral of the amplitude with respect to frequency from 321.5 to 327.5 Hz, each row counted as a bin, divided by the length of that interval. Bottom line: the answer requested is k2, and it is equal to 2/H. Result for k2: 0.122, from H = 16.4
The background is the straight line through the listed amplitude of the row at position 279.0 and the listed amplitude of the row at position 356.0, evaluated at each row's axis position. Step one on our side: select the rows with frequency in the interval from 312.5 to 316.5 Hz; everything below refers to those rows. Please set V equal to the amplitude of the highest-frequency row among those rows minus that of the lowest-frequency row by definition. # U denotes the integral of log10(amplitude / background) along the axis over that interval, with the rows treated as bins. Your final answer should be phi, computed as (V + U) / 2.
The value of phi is 0.13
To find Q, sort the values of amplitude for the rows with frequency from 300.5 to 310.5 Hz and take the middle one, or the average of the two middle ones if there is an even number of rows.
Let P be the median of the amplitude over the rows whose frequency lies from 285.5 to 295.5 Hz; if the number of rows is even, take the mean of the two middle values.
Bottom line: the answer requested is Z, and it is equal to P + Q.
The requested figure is 32.3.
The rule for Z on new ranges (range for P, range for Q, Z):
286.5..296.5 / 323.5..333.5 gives 32.1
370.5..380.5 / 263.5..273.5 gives 36.2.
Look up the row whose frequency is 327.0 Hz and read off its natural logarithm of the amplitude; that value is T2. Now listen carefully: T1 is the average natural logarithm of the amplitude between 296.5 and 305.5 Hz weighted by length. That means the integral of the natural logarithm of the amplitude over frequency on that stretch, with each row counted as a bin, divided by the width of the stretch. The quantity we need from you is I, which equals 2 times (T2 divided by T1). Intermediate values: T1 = 2.76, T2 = 2.80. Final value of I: 2.03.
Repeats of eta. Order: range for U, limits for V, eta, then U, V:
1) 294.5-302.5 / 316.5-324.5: 8.0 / 15.67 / 0.27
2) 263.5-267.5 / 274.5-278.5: 9.8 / 18.83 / 0.71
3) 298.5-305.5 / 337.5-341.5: 8.3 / 16.33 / 0.24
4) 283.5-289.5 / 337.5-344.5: 8.6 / 16.96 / 0.29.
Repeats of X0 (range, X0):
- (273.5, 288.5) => -232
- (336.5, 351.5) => -228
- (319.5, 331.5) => -177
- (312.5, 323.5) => -162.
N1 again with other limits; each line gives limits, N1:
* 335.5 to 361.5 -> 305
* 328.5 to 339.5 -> 251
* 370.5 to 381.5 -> 350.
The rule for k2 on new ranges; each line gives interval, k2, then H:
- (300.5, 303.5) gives 0.129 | 15.5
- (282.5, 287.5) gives 0.121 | 16.5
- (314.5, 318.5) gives 0.121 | 16.5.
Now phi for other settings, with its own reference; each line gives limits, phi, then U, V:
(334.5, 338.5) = 0.06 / -0.42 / 0.55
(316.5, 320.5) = -0.40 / -0.25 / -0.55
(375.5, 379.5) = 0.10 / -0.22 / 0.43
